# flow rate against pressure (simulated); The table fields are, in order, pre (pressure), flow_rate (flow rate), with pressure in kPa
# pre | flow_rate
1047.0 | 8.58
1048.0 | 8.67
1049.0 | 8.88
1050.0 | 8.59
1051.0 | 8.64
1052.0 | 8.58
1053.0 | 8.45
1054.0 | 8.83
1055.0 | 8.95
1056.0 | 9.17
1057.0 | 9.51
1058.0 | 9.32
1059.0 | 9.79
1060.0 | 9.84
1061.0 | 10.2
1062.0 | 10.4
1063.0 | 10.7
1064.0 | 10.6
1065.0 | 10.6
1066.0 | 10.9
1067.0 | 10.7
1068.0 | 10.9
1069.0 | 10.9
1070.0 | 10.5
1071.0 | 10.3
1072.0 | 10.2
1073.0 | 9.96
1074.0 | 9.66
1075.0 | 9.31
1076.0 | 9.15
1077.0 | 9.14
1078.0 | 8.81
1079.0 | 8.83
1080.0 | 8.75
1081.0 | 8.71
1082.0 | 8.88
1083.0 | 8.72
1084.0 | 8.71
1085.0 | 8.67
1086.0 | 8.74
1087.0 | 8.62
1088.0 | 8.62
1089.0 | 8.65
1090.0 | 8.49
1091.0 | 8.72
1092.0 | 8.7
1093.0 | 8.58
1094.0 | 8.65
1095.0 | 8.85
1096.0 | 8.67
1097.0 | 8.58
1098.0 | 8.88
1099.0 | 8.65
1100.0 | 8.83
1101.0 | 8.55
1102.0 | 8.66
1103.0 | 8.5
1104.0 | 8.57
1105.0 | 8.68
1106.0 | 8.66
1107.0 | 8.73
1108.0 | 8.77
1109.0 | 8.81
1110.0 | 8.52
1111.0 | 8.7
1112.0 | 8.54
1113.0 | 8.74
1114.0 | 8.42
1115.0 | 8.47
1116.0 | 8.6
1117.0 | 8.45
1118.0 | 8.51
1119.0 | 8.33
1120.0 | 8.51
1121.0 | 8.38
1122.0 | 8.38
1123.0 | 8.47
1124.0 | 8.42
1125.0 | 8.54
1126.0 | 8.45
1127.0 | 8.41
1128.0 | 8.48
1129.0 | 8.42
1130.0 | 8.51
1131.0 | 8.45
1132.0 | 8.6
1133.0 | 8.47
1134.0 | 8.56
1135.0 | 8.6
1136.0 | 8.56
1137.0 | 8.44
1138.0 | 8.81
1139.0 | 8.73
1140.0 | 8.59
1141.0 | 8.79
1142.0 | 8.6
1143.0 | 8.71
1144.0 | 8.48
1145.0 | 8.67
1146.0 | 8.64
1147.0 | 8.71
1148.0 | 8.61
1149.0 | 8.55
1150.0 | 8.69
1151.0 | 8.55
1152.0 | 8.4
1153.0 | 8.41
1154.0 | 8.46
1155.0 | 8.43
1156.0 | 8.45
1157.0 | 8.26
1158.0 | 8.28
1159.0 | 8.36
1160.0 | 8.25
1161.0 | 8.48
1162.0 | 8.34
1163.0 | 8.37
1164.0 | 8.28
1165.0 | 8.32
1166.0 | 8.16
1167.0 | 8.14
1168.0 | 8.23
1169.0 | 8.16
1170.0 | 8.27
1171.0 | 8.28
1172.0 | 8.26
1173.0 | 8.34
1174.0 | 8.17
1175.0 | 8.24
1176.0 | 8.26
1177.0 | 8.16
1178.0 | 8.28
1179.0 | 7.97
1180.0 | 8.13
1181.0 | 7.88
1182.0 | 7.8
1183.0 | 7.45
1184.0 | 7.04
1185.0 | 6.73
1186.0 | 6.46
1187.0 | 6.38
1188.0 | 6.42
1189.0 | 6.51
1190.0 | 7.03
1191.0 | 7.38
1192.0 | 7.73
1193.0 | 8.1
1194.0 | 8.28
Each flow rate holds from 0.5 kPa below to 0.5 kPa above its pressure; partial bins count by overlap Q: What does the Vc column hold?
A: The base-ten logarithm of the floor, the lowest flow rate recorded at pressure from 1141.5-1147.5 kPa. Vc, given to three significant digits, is 0.928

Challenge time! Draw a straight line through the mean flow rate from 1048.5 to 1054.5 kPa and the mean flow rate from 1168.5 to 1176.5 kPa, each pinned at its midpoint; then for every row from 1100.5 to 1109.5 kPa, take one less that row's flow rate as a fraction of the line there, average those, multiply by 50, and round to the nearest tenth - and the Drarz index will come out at -1.1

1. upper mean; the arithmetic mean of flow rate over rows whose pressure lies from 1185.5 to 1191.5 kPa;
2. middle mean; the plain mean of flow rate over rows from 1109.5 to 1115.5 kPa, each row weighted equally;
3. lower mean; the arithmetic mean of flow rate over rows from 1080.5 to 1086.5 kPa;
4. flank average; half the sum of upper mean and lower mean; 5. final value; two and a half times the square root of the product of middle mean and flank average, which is 20.3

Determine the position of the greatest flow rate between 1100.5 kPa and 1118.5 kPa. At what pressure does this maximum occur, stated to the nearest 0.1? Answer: 1109.0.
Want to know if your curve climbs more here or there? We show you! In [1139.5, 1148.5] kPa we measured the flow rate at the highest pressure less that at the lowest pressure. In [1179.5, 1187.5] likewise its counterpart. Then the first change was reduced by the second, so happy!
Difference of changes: 1.77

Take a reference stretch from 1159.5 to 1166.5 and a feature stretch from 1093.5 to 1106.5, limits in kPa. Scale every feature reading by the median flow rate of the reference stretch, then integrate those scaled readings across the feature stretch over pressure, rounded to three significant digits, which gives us 13.5 kPa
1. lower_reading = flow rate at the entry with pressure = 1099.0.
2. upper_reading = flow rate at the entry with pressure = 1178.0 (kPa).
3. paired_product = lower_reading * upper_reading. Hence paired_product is 72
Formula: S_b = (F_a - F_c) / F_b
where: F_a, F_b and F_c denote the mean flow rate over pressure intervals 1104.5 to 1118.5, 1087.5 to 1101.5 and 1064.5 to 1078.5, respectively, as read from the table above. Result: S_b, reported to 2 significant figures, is -0.17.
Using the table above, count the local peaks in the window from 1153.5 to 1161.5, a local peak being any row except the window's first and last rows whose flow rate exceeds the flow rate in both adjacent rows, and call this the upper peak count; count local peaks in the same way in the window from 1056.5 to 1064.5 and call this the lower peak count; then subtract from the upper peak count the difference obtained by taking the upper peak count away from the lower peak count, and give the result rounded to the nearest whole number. 3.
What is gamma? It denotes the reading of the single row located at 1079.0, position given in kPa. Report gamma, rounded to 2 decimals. 8.83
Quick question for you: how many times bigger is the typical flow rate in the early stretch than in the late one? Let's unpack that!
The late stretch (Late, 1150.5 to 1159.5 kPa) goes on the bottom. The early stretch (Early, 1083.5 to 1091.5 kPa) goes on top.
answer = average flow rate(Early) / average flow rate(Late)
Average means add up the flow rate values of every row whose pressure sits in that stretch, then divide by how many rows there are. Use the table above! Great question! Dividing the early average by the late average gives 1.03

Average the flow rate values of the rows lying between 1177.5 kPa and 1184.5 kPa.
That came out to 7.8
